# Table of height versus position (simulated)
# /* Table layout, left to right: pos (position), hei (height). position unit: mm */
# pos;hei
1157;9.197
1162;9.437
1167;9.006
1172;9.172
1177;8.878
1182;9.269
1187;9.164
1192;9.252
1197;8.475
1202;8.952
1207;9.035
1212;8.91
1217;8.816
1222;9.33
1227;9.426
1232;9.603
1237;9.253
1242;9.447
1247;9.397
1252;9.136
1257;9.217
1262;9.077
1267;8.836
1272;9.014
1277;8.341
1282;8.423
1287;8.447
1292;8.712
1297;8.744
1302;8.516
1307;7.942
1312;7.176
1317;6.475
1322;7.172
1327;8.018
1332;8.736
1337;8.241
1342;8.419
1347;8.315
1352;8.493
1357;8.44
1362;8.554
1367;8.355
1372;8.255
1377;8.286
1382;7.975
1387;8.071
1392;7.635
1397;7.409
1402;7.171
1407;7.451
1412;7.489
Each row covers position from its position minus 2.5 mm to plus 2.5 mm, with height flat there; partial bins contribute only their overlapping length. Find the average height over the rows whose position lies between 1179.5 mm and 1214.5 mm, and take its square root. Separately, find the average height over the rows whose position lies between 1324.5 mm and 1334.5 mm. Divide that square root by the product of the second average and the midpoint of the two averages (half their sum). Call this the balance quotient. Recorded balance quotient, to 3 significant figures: 0.0412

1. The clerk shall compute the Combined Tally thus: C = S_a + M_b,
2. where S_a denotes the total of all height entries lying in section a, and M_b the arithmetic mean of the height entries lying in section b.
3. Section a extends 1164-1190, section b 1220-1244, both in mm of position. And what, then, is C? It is 54.9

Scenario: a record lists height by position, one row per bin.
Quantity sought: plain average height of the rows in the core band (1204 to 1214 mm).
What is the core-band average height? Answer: 9.0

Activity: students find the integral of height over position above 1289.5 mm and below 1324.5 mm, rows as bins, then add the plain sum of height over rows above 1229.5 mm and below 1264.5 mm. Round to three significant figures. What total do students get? 339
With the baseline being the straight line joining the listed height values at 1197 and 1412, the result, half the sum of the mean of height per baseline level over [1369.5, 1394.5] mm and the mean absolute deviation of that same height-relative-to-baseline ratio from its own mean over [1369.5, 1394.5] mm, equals 0.539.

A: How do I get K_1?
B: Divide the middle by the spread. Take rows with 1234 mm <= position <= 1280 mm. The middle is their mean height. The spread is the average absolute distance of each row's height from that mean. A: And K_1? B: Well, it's 39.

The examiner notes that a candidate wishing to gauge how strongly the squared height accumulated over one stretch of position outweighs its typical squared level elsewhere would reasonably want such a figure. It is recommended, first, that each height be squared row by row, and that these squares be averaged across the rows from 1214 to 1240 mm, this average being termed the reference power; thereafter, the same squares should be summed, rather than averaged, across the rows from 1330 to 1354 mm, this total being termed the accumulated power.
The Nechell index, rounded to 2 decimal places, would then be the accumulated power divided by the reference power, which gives 4.13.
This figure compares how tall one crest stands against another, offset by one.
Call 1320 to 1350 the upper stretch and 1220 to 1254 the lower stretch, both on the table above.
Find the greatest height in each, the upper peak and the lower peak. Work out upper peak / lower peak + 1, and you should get 1.91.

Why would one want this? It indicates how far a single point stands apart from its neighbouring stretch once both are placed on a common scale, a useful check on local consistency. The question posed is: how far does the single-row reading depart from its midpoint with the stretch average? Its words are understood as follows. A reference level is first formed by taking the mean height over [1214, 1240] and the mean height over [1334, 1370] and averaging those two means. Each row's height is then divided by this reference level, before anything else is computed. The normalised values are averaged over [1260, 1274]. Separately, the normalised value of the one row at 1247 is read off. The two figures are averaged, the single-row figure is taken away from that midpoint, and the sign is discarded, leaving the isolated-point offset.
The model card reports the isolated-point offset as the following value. 0.024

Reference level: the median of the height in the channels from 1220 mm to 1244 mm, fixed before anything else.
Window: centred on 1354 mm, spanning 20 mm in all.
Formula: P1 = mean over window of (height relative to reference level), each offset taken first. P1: -0.98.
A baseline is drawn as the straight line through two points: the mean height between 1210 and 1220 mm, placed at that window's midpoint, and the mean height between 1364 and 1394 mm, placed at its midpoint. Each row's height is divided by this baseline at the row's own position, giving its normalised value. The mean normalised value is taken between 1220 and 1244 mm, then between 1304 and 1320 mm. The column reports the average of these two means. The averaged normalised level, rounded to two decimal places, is 0.96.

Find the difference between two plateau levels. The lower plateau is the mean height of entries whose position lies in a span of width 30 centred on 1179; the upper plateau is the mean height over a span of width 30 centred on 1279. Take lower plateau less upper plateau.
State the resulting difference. 0.49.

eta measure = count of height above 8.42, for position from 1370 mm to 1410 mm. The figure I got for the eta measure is 0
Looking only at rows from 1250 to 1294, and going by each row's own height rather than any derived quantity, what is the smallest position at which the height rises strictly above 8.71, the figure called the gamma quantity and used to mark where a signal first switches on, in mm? 1252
